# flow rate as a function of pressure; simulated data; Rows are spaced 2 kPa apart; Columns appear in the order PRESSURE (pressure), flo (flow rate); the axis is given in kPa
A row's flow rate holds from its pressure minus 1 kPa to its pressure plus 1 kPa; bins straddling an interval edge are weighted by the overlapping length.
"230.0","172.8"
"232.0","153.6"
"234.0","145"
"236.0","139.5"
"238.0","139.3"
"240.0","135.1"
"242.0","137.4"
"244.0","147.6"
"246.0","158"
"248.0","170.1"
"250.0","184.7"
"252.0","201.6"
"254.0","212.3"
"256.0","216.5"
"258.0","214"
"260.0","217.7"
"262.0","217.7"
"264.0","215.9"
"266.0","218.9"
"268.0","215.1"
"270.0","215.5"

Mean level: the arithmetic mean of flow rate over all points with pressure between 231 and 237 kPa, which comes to 146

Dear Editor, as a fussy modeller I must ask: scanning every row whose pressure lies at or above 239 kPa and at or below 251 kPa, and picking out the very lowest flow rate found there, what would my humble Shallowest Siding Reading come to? 135.1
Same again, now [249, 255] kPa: 184.7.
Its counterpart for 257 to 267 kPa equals 214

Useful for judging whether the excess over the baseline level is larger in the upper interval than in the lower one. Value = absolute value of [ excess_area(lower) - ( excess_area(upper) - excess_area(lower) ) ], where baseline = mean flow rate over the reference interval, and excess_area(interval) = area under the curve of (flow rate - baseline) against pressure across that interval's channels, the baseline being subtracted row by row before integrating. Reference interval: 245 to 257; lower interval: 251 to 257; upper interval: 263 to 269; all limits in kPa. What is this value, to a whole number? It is 79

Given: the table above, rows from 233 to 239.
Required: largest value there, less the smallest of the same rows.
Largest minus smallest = 6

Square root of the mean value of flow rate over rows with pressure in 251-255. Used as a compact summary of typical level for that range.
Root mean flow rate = 14.4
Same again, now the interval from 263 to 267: 14.7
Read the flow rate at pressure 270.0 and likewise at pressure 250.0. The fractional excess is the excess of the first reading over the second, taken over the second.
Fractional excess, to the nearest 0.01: 0.17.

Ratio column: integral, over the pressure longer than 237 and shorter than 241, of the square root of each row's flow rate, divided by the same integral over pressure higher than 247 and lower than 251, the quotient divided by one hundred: 0.0088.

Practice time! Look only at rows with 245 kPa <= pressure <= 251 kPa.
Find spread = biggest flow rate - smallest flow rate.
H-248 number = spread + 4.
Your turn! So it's 31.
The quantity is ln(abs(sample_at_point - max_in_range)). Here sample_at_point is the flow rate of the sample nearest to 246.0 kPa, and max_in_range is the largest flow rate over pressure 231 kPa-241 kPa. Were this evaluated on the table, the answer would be 1.5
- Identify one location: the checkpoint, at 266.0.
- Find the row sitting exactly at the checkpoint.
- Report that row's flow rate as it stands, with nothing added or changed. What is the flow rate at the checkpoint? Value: 218.9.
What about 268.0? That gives 215.1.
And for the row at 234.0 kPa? 145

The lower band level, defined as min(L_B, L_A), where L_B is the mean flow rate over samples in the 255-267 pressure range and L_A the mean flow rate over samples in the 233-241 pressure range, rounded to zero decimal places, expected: 140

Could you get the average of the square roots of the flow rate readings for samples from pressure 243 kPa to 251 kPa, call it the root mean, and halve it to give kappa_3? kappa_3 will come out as 6.4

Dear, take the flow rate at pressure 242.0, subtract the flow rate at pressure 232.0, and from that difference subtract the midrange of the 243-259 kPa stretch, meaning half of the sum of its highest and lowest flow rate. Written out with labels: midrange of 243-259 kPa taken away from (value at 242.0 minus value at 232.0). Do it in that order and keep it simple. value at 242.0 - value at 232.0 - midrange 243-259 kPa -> -198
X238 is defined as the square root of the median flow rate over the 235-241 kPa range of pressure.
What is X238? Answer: 11.8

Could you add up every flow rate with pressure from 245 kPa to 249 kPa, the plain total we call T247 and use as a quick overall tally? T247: 328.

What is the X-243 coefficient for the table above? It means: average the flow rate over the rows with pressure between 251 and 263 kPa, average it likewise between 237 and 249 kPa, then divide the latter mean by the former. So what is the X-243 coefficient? 0.69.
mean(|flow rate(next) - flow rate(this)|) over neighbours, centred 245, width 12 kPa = 10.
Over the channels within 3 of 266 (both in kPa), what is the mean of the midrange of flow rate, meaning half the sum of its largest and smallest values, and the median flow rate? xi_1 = 216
